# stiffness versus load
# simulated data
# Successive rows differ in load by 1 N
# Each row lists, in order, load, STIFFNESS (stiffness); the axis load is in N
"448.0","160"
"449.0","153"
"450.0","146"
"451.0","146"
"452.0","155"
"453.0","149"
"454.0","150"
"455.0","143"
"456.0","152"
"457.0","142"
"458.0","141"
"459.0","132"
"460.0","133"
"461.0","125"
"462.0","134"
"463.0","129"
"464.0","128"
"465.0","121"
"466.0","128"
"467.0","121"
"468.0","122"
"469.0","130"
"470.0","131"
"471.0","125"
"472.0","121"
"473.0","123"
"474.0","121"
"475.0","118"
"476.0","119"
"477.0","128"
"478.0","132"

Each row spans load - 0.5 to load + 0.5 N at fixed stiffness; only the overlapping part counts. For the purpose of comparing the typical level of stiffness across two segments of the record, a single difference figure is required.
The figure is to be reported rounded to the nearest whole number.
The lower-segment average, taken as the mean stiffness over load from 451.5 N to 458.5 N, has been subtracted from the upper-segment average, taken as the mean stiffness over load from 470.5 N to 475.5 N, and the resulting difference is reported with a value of -26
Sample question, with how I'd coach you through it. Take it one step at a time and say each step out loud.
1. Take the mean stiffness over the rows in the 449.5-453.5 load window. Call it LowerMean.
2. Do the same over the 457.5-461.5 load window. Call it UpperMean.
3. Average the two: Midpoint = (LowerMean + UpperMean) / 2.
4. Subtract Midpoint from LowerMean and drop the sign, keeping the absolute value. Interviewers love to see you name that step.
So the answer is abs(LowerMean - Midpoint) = 8.1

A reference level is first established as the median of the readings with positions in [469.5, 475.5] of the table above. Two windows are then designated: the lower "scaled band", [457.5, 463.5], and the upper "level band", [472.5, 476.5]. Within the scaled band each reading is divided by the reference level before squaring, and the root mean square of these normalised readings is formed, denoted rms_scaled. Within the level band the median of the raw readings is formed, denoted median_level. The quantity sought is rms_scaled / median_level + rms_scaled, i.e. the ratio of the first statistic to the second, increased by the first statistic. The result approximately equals 1.09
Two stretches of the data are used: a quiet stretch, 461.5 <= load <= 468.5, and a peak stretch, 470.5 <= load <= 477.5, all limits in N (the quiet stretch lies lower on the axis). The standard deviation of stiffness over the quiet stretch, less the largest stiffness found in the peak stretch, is -123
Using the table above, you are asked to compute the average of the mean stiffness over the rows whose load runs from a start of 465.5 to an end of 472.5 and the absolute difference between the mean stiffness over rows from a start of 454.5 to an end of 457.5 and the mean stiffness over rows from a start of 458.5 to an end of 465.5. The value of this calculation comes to 71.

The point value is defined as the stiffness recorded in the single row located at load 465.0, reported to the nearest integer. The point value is 121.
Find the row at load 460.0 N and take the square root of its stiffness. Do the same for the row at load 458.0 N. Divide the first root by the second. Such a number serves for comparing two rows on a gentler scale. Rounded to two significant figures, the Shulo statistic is 0.97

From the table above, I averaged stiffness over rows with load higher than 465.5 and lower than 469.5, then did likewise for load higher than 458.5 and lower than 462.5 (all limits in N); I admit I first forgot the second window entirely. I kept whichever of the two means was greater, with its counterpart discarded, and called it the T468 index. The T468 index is 131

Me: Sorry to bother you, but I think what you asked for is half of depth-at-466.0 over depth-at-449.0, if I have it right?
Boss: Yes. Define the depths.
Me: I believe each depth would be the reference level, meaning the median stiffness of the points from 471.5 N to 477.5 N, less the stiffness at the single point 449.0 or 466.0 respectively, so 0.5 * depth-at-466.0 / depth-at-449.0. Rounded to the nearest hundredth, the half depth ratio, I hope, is 0.11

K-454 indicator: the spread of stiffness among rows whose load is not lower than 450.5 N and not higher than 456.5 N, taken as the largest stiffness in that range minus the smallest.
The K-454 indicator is 12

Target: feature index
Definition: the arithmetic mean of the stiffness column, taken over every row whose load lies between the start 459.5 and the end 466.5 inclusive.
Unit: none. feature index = 128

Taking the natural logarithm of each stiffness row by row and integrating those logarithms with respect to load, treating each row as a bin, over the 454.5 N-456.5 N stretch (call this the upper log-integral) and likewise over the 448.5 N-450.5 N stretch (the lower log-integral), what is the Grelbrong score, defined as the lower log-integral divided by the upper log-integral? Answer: 1.0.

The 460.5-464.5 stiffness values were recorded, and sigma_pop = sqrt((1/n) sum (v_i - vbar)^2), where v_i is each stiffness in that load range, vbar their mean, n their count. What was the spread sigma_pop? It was 3.2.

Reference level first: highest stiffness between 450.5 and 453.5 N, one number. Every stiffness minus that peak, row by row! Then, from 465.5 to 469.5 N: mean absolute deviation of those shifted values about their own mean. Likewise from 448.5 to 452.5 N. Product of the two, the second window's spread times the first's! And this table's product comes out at 15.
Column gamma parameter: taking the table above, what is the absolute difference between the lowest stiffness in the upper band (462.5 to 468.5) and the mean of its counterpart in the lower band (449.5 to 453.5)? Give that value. 28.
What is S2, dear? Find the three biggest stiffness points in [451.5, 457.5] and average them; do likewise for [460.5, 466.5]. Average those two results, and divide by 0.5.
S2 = 283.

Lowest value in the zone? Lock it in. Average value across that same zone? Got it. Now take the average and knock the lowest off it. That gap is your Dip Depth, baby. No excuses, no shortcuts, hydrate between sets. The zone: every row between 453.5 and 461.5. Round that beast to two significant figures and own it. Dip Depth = 15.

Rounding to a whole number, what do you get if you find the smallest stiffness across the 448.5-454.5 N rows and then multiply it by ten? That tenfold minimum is 1460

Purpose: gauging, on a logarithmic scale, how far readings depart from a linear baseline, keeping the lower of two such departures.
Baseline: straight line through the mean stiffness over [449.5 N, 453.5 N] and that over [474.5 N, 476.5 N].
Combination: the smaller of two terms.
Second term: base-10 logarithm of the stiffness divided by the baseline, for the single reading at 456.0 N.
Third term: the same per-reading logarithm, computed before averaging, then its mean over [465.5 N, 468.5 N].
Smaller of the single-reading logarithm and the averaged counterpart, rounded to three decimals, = -0.019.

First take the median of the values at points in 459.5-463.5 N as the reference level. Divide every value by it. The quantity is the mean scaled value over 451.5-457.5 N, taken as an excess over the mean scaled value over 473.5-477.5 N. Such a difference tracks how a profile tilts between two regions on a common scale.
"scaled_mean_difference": 0.206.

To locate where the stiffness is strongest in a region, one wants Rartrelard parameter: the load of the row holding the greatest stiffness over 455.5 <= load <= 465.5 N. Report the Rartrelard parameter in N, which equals 456.0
